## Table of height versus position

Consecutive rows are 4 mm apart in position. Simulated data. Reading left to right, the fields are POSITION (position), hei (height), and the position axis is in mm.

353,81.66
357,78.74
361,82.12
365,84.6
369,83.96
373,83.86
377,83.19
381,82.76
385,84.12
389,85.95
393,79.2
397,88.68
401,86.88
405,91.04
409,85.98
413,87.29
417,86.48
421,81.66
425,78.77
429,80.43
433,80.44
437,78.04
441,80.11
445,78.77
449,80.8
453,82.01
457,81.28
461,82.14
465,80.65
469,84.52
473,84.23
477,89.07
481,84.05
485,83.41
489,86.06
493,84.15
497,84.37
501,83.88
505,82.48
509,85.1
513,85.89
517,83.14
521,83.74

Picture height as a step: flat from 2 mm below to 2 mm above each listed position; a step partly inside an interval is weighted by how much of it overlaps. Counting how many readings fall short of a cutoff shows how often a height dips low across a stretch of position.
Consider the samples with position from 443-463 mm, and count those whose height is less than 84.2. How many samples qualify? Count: 5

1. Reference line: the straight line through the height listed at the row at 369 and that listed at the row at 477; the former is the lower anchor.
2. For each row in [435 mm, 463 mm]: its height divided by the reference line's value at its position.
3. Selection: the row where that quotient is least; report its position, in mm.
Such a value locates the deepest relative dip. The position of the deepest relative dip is 437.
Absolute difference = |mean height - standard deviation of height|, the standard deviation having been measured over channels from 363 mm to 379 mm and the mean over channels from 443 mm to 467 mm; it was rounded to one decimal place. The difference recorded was 80.4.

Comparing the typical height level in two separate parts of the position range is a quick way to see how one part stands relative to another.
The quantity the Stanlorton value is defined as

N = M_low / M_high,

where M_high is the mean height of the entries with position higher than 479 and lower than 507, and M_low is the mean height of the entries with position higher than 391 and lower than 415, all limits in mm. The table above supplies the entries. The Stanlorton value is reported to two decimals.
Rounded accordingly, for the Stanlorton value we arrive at 1.03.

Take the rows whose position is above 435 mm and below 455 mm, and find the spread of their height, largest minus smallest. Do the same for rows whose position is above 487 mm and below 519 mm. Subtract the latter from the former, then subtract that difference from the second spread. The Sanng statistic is 3.2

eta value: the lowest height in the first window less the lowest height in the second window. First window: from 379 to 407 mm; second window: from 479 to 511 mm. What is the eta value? -3.3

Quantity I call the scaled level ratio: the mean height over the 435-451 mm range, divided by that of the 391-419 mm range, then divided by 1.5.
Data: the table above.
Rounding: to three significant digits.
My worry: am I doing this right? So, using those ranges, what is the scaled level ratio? 0.612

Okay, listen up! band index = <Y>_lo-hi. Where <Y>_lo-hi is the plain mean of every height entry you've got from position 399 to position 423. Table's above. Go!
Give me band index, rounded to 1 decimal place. 86.6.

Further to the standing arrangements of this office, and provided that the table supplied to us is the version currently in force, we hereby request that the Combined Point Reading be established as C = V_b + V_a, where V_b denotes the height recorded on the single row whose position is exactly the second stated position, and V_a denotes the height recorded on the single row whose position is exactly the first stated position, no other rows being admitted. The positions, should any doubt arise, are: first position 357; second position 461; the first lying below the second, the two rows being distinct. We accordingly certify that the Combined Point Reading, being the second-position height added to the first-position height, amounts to 161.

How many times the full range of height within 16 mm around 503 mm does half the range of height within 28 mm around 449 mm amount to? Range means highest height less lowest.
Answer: 0.8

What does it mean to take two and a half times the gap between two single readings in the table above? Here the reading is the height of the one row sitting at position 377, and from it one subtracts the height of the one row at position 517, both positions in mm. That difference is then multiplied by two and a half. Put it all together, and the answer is 0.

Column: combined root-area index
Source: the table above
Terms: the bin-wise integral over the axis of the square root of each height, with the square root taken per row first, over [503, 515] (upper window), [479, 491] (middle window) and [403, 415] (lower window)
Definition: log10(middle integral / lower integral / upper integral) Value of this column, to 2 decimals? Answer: -2.05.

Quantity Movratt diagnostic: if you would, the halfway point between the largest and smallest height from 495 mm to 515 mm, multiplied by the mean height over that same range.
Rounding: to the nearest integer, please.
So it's 7100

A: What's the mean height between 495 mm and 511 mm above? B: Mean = 84.0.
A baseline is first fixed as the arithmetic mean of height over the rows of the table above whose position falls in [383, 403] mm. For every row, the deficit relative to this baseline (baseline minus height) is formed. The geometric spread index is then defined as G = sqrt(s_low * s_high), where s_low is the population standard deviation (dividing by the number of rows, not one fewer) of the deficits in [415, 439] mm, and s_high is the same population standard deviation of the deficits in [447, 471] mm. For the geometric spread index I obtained 1.9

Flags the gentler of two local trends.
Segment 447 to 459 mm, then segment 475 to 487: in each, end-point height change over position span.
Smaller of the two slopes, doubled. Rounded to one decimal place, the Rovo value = -1.4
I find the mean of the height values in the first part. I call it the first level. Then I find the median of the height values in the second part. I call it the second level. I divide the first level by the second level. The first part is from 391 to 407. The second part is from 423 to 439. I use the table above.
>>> 1.09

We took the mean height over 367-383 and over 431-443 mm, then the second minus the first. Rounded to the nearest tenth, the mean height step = -3.9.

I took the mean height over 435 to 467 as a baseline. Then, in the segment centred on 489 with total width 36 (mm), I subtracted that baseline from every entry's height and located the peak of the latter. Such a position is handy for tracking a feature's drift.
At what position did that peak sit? 477 mm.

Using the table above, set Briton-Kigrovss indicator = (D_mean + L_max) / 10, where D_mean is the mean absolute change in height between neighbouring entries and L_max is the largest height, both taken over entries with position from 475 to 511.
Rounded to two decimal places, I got 9.09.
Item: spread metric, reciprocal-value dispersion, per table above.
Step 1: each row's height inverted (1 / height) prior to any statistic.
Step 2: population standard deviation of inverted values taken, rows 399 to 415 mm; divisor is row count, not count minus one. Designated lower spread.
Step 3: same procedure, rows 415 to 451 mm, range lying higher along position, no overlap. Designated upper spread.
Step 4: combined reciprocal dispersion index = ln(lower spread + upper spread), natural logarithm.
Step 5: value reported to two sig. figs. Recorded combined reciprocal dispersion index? -7.4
